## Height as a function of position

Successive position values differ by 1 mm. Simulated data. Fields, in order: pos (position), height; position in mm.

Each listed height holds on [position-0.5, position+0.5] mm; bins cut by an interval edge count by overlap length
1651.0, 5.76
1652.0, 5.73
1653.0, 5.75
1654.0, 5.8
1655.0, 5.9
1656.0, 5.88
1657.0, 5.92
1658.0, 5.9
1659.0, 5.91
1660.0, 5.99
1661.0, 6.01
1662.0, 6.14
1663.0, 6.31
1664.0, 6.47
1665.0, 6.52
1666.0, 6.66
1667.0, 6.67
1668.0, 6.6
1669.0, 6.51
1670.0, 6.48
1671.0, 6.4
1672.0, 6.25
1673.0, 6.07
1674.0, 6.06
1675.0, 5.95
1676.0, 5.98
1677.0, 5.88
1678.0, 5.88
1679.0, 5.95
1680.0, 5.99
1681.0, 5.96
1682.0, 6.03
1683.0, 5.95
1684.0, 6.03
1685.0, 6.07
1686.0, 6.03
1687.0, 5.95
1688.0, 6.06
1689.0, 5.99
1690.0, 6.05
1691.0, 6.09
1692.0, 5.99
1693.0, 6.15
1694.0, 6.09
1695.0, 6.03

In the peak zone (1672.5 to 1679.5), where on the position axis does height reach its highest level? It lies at 1673.0 mm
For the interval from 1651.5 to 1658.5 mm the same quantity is 1657.0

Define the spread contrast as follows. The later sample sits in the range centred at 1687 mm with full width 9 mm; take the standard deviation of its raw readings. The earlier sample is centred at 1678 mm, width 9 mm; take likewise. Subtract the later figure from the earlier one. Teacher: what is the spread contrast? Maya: 0.0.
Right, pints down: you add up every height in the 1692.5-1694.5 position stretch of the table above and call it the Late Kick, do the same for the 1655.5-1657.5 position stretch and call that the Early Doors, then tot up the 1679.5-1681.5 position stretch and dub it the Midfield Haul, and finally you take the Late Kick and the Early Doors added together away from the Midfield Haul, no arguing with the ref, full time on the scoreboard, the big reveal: -12.1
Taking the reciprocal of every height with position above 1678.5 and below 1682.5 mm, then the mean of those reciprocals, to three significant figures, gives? 0.167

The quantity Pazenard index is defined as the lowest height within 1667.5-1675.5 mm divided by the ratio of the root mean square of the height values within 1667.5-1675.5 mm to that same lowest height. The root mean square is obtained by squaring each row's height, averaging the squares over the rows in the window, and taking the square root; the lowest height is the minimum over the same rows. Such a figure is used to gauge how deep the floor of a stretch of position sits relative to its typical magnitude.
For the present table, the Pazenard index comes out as 5.62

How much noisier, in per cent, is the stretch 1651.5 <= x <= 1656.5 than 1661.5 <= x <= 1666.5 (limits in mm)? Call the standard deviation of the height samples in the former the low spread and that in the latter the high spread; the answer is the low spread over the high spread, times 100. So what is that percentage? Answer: 38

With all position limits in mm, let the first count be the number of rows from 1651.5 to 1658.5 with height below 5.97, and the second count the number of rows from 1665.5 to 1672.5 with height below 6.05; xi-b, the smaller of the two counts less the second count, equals 0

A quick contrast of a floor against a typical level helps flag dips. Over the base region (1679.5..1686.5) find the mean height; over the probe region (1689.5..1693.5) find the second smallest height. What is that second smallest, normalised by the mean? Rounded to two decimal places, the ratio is 1.01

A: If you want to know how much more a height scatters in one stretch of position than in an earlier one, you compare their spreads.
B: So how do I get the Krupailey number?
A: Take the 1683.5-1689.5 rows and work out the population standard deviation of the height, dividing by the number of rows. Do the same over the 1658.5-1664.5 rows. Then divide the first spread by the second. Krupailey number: 0.21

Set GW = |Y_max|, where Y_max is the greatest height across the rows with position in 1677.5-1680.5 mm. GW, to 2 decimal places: 5.99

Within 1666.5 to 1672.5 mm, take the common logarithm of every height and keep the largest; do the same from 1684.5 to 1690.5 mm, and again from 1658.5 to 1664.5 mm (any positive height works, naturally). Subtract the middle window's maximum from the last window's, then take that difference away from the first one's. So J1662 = 0.796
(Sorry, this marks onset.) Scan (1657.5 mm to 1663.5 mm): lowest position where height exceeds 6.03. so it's 1662.0 mm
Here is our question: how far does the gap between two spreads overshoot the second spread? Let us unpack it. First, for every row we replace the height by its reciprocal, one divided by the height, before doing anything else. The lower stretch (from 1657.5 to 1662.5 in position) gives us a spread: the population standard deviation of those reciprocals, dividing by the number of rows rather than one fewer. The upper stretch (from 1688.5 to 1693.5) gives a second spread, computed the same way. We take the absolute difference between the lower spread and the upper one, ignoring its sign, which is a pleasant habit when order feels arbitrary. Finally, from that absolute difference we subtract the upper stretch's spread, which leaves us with -0.0009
